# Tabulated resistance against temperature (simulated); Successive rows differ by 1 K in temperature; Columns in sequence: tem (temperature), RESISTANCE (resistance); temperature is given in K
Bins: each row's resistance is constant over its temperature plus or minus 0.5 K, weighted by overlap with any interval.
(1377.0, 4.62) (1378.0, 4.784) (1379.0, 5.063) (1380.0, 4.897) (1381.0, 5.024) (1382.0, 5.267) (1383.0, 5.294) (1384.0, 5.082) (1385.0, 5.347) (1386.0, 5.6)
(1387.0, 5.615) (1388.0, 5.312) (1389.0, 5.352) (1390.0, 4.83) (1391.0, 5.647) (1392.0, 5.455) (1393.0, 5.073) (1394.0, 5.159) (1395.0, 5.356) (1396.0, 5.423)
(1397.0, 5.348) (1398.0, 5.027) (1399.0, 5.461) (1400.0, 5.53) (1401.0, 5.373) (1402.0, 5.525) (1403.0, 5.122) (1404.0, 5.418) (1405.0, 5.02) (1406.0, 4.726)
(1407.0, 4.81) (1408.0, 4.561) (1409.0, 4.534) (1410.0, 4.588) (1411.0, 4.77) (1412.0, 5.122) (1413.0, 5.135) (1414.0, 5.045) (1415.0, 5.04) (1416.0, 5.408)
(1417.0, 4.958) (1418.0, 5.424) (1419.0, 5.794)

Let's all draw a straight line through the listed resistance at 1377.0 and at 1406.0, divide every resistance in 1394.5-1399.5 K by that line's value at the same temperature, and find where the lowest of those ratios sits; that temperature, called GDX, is 1398.0 K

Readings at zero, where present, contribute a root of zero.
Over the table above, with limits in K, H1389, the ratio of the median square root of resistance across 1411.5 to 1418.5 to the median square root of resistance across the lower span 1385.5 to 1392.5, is 0.969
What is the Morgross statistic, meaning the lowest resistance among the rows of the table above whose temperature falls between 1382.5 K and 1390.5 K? 4.83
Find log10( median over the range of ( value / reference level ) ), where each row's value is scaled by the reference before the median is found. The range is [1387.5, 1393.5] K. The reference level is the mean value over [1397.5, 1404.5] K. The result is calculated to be 0.00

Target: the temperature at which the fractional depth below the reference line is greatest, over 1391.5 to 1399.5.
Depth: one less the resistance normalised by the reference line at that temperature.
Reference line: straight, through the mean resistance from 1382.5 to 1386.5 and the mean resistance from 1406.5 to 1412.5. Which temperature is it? 1393.0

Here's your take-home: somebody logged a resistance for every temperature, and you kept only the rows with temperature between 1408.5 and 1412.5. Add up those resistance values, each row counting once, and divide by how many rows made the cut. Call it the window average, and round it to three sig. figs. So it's 4.75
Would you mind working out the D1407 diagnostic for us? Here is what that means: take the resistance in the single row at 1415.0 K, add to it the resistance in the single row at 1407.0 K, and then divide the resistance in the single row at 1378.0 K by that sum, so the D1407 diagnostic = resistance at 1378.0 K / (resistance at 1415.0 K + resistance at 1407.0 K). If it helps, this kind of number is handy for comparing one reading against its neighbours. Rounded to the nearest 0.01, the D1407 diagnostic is 0.49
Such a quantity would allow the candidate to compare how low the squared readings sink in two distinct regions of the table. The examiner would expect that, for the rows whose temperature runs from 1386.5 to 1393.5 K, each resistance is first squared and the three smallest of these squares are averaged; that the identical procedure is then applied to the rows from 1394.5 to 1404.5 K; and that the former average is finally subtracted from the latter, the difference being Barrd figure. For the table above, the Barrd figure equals 1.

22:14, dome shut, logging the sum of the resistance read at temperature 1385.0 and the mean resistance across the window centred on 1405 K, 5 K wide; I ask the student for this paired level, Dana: 10.4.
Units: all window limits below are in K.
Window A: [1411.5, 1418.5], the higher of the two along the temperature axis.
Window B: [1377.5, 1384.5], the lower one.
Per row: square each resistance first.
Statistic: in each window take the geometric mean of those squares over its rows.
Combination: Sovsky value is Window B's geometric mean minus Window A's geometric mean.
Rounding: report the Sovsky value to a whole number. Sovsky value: -1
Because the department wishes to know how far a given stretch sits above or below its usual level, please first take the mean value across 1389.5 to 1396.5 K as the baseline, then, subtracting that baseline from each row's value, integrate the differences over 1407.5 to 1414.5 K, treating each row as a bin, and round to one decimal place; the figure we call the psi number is -3.2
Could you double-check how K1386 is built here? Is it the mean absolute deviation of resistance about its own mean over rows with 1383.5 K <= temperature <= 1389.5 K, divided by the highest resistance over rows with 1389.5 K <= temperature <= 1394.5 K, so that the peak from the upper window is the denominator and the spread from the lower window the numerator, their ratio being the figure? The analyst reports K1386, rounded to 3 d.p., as 0.026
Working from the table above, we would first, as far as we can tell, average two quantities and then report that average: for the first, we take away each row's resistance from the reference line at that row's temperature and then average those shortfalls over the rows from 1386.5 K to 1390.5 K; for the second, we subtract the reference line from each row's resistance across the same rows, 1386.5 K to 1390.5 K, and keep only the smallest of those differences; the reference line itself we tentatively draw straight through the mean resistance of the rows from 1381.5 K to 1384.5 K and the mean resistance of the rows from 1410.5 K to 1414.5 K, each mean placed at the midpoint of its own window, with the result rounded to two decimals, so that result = -0.22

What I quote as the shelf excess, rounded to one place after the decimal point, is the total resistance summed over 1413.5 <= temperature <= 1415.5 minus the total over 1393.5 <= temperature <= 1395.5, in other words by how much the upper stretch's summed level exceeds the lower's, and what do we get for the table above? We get -0.4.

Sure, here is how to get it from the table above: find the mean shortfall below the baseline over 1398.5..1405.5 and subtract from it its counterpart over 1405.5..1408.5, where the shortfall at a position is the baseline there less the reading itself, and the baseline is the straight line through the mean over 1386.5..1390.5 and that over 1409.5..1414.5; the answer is -0.58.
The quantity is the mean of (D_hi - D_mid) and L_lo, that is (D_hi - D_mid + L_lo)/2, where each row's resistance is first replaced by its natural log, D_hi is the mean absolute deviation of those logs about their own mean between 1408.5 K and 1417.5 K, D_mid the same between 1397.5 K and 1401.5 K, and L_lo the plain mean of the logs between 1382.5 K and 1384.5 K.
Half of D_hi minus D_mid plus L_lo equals 0.830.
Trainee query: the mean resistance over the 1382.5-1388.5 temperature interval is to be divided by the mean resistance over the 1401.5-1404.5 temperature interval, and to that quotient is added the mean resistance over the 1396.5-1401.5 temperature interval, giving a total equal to 6.35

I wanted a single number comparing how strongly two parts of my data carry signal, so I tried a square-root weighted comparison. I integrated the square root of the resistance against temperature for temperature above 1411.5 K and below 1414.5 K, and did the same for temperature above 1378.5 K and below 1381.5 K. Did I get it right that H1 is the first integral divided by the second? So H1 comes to 1.01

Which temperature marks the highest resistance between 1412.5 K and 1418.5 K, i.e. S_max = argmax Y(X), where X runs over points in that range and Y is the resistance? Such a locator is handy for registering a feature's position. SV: 1418.0 K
